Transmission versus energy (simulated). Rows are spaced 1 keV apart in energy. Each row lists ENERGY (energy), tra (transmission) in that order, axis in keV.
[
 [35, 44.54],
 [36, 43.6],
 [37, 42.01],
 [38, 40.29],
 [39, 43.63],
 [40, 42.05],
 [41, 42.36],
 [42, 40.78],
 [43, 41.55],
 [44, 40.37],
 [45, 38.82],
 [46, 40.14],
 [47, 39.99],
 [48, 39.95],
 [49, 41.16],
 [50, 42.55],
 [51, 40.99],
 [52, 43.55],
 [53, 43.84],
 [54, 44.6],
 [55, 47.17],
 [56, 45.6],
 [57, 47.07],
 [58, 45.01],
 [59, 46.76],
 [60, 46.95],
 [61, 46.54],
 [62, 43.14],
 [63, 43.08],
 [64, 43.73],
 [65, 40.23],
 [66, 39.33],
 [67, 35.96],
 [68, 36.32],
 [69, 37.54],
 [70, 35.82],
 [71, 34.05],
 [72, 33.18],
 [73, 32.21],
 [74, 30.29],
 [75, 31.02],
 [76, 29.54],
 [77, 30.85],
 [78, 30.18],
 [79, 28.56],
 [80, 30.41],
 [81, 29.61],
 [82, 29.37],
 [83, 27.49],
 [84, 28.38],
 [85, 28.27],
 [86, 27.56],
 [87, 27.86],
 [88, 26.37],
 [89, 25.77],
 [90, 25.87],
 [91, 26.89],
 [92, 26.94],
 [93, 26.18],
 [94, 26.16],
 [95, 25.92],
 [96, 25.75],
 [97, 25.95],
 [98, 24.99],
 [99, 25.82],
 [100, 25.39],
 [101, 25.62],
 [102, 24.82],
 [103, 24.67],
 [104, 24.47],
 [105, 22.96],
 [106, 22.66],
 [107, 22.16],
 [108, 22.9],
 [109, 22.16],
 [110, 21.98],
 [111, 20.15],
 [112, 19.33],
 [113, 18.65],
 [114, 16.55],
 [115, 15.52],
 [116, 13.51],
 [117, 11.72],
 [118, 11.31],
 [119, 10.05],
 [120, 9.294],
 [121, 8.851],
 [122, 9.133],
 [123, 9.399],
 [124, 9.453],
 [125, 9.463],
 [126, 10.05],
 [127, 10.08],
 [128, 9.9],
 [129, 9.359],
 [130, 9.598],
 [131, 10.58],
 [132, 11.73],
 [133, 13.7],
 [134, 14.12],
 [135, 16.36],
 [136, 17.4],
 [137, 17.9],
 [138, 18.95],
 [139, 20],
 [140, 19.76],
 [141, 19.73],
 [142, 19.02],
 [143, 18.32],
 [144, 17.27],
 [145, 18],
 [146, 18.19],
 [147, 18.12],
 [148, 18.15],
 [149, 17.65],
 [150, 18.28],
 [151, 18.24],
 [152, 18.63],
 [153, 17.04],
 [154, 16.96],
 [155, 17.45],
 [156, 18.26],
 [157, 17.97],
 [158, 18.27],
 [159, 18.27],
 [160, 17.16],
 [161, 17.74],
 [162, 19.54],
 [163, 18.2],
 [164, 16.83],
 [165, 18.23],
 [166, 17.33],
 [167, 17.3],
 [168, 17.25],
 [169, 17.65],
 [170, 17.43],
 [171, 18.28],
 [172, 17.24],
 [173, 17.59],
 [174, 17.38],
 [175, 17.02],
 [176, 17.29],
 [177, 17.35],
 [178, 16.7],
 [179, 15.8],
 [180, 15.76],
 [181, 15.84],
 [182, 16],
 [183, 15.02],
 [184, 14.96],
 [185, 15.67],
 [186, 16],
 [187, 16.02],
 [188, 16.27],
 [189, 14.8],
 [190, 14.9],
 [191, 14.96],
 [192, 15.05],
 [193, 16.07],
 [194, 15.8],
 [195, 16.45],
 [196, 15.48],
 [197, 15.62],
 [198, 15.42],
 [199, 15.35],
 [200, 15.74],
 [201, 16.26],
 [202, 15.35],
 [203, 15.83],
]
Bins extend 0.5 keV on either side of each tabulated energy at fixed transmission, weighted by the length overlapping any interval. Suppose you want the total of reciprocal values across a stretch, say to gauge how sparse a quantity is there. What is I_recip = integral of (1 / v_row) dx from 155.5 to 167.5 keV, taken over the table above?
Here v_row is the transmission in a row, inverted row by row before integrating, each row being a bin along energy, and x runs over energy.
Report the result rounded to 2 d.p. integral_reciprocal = 0.67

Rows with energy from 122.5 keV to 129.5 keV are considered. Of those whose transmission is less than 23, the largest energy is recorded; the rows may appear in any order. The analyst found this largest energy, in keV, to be 129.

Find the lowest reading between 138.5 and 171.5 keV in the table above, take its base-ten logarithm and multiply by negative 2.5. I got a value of -3.07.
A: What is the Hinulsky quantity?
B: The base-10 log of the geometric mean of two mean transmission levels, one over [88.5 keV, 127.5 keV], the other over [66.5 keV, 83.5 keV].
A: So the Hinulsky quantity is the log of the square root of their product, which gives 1.40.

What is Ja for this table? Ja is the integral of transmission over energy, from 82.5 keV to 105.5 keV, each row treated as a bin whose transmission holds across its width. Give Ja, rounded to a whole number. 600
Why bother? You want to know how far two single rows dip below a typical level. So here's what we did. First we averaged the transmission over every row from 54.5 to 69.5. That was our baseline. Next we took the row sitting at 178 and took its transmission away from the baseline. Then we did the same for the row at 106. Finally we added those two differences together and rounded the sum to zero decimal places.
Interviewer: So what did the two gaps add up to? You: 47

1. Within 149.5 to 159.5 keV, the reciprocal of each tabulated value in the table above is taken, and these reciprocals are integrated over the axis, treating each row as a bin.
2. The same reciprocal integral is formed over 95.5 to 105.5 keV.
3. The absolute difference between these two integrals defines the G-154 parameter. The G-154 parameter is 0.16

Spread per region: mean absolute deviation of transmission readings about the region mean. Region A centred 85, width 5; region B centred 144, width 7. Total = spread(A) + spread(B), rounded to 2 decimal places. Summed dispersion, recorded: 0.90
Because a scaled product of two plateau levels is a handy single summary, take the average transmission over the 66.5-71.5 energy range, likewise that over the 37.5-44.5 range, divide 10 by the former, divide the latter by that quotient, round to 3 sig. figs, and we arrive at 149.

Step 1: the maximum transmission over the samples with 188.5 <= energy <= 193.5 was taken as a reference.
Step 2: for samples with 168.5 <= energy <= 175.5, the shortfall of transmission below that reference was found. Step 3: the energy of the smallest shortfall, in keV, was 171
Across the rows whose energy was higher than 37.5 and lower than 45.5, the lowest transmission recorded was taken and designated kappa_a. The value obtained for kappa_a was 38.82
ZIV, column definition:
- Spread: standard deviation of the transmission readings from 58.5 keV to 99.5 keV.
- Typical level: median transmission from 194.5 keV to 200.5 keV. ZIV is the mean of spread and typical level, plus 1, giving 12.1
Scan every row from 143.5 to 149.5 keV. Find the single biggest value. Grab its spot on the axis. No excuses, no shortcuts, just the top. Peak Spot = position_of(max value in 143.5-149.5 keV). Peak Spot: 146 keV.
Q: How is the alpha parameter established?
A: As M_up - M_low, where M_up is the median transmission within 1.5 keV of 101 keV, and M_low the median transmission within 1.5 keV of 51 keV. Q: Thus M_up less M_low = -17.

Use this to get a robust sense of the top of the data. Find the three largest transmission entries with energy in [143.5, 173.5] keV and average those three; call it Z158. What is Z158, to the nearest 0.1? 18.8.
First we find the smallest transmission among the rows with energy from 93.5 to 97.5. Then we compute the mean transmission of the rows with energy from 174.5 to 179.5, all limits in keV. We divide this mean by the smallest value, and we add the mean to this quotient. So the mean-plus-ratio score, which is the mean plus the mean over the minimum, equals 17.5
